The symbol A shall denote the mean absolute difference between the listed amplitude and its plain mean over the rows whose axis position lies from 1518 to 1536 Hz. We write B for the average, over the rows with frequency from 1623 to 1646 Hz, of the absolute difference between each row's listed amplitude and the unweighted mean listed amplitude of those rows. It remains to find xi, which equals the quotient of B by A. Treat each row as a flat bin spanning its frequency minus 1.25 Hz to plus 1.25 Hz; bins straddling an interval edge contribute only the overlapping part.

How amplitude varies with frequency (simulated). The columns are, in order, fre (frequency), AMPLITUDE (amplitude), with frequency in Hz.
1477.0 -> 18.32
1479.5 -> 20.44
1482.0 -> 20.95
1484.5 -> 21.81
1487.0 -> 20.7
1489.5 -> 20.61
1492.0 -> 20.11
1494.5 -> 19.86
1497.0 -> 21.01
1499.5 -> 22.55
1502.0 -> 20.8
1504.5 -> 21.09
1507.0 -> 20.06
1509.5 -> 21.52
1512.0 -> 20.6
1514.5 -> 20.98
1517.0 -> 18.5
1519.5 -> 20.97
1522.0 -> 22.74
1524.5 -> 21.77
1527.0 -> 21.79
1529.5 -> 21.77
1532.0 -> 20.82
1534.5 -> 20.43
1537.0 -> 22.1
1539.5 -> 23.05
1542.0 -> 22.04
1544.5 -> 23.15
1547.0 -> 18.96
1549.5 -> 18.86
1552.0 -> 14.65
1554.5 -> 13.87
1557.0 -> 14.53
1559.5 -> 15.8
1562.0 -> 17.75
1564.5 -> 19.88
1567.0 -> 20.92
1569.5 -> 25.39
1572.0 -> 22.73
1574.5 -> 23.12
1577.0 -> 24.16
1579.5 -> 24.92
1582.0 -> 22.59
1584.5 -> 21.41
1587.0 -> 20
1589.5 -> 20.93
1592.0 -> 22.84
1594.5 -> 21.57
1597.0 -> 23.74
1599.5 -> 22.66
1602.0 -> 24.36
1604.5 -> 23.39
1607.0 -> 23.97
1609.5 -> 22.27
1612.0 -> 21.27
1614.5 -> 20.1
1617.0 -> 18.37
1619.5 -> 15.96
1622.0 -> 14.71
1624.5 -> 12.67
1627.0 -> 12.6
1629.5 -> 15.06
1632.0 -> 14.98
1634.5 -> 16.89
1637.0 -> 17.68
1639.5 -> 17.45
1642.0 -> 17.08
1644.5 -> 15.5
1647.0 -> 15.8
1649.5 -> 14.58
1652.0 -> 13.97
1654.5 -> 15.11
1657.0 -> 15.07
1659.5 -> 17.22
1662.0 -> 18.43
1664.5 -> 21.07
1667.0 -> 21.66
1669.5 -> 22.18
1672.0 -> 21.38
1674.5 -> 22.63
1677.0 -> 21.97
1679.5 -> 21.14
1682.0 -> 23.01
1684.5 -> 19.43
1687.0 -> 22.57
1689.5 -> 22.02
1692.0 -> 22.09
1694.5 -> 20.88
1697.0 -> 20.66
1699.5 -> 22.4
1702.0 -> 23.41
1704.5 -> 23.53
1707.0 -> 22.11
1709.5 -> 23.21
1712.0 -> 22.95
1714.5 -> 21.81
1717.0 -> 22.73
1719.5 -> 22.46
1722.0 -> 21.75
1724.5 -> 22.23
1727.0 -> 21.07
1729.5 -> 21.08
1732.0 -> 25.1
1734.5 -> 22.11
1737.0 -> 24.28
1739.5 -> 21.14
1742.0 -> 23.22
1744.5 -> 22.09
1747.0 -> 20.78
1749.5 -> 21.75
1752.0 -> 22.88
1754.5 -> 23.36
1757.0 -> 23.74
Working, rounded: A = 0.6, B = 1.5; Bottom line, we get 2.5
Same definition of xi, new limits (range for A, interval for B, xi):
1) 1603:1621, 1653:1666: 0.8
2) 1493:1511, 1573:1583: 1.3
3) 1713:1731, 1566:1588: 2.8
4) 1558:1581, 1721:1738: 0.5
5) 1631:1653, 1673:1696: 0.7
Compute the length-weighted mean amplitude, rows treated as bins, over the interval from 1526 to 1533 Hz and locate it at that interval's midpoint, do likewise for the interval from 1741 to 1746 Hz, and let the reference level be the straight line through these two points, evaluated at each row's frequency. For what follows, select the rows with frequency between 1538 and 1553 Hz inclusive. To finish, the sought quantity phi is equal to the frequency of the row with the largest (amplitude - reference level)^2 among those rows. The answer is 1552.0 Hz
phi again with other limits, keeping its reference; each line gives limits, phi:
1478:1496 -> 1494.5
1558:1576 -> 1559.5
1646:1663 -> 1652.0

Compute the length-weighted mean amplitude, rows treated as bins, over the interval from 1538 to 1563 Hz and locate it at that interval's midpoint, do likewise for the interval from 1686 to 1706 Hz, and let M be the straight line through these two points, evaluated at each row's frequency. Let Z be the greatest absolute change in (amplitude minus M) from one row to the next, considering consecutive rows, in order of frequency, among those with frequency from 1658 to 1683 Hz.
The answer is 2.57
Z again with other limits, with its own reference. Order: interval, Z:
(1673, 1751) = 3.95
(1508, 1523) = 2.55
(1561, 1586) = 4.40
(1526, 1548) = 4.26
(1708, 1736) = 3.95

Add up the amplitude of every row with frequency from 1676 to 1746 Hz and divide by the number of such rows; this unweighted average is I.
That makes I 22.2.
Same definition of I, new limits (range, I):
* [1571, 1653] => 19.4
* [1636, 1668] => 17.0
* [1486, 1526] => 20.9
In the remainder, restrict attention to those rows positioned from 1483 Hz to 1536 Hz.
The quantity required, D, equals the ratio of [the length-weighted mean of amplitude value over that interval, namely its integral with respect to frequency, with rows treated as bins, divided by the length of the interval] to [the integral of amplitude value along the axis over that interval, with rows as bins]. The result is 0.019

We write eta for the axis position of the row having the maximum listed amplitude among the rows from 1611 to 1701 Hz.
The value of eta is 1682.0 Hz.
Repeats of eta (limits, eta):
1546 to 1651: 1569.5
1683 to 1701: 1687.0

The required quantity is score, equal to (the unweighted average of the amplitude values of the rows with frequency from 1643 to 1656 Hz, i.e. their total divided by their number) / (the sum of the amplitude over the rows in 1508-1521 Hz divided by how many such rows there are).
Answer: 0.73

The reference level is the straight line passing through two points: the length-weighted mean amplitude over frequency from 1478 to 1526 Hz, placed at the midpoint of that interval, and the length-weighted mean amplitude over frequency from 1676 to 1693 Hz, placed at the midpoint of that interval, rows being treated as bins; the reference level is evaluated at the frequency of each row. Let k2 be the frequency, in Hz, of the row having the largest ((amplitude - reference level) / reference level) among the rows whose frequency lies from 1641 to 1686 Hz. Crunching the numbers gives 1682.0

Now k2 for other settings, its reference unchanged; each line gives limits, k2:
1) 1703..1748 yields 1732.0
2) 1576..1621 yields 1579.5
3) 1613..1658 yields 1614.5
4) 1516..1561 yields 1544.5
